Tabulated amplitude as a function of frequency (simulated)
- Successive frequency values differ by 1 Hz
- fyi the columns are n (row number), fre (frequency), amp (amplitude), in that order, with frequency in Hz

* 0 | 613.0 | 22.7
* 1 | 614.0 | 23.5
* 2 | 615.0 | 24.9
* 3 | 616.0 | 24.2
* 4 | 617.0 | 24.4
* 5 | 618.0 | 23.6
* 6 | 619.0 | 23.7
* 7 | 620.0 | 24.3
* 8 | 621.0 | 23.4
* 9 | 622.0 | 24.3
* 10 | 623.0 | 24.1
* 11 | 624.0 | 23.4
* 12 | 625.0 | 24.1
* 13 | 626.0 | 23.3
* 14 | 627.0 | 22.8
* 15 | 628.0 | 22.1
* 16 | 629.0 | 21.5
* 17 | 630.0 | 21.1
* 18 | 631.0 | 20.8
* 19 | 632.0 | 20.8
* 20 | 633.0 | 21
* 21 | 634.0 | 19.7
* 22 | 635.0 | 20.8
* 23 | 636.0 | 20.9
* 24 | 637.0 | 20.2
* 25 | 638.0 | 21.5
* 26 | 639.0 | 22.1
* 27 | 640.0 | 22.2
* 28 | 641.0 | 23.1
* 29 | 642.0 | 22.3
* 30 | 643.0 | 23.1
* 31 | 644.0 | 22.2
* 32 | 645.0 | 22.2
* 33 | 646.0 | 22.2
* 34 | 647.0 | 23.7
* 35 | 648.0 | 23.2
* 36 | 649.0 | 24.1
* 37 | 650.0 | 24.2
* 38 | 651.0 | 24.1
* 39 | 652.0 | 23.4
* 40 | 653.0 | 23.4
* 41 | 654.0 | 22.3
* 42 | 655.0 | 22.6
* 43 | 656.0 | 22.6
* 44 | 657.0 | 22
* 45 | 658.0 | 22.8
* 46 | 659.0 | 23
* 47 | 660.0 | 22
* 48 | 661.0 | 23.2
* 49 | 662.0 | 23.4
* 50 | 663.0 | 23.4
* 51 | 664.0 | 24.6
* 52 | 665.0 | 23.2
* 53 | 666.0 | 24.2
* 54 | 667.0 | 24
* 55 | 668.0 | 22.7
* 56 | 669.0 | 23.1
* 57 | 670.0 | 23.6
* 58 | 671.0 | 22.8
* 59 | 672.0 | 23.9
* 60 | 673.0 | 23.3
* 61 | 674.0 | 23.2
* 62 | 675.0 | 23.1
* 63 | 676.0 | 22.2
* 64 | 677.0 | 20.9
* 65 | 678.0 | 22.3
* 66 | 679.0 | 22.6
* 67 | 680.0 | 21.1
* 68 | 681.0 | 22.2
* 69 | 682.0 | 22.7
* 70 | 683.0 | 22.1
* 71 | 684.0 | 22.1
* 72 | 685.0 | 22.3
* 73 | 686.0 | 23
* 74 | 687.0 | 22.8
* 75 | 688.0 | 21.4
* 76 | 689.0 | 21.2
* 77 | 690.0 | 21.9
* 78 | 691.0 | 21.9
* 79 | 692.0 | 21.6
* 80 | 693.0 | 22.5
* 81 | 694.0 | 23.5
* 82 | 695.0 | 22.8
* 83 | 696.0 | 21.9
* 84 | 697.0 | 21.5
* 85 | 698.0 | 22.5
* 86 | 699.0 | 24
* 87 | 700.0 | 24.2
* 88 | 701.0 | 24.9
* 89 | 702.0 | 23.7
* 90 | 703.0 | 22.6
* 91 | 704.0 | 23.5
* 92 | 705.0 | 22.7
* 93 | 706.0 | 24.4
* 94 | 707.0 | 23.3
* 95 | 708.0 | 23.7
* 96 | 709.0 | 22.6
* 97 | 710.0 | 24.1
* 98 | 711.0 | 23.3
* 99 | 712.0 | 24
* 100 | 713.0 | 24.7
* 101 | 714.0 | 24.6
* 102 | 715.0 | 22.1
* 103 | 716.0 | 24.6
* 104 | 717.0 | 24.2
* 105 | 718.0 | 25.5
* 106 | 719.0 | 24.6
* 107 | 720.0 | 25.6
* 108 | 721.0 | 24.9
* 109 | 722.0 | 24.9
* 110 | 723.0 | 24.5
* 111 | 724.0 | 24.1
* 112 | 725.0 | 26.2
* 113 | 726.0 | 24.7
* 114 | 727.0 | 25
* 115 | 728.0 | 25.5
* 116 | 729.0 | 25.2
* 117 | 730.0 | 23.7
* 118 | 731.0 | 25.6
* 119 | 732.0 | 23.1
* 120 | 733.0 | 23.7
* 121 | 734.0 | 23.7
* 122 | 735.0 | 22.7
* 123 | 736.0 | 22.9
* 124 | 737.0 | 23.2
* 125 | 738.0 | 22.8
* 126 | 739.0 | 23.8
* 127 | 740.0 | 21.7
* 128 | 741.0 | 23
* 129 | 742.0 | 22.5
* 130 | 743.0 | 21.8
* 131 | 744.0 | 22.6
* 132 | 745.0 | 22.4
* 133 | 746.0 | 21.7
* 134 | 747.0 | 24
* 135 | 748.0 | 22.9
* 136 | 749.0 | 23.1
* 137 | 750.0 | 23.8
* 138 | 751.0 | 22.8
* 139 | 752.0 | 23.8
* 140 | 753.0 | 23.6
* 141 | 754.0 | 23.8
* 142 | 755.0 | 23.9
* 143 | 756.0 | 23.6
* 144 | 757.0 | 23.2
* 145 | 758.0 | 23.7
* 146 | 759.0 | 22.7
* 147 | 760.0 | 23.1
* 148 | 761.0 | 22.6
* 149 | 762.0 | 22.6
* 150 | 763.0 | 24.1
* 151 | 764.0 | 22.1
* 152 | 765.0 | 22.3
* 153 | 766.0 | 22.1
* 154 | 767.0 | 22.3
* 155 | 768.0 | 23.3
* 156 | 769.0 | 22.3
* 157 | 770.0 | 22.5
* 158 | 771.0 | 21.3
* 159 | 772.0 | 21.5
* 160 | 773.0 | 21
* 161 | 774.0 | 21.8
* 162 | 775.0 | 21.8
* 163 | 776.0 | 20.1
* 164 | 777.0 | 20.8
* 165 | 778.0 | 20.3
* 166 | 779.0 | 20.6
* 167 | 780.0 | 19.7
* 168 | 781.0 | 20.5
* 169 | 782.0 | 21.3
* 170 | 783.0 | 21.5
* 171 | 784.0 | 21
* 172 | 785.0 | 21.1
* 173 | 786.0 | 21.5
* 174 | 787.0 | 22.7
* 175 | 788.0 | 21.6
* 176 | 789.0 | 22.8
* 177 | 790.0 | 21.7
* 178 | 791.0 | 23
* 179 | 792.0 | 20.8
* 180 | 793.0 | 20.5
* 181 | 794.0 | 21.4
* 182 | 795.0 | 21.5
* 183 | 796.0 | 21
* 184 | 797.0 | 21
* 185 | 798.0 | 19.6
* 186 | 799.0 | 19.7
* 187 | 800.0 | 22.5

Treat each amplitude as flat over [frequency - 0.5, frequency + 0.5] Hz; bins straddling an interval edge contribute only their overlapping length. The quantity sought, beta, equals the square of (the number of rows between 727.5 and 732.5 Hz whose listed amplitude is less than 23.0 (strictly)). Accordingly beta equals 0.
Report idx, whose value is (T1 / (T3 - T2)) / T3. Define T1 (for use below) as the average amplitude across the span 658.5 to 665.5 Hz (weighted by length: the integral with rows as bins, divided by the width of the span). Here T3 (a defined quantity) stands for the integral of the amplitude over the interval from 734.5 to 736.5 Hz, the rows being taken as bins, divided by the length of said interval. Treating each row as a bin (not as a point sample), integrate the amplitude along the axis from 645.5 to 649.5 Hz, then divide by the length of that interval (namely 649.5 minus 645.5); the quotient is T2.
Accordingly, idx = -2.04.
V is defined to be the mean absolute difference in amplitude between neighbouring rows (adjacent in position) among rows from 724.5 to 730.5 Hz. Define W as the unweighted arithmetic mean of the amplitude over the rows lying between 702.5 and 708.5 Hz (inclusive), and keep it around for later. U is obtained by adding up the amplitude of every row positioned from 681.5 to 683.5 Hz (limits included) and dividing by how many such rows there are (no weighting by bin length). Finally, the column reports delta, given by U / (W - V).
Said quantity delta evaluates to 0.99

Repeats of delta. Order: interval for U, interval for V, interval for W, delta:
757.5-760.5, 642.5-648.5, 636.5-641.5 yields 1.09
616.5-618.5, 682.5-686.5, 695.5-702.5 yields 1.05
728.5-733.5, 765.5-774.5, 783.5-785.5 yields 1.19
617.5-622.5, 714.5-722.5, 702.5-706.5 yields 1.07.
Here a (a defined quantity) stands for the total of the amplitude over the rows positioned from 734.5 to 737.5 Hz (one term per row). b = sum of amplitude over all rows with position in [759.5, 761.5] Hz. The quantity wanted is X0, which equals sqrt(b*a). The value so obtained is 56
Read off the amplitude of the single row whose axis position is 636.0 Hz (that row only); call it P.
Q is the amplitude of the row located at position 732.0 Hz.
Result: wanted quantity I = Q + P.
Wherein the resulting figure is 44.0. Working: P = 20.9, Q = 23.1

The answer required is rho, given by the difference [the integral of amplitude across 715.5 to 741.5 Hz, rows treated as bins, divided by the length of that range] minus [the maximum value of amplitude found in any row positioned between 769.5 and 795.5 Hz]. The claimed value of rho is 1.21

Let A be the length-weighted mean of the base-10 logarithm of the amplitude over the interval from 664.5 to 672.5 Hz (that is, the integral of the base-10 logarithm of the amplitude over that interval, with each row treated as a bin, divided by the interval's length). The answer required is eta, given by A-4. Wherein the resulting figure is -2.63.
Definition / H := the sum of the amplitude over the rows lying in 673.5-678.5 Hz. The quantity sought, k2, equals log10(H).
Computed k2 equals 2.05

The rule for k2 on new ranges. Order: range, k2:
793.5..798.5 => 2.02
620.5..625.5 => 2.08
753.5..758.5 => 2.07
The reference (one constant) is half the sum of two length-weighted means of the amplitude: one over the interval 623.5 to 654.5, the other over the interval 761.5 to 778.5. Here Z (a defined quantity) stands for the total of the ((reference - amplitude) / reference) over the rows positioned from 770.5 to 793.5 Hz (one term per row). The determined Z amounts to 0.9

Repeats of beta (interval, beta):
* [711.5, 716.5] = 1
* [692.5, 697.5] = 16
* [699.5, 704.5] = 1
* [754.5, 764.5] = 16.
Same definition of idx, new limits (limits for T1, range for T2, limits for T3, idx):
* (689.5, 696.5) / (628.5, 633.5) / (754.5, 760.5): 0.41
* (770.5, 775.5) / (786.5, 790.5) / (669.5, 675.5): 0.82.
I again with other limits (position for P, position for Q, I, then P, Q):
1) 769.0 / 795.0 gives 43.8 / 22.3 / 21.5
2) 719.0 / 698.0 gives 47.1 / 24.6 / 22.5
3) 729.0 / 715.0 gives 47.3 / 25.2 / 22.1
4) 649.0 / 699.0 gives 48.1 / 24.1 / 24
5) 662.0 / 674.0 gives 46.6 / 23.4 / 23.2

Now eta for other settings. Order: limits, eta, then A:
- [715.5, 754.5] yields -2.62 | 1.38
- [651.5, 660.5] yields -2.64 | 1.36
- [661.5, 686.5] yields -2.64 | 1.36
